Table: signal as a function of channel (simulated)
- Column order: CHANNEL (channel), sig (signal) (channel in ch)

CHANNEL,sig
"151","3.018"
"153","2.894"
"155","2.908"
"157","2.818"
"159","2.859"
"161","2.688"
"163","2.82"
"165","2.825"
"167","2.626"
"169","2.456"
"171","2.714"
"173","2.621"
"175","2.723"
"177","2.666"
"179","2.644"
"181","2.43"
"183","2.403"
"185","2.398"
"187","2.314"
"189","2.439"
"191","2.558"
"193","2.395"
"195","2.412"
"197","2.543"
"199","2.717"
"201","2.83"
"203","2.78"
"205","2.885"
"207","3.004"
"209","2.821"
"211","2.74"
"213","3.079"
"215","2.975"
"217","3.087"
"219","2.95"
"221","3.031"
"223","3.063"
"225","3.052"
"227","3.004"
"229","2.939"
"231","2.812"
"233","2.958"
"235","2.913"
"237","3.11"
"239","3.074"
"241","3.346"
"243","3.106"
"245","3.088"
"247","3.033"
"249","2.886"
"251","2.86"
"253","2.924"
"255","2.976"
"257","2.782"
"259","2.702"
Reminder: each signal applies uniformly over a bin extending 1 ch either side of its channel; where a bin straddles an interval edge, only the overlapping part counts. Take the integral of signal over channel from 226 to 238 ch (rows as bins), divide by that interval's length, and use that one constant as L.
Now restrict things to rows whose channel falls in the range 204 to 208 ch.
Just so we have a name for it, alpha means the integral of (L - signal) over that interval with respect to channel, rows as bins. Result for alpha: 0.0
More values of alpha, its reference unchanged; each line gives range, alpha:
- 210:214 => 0.2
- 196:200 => 1.3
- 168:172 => 1.5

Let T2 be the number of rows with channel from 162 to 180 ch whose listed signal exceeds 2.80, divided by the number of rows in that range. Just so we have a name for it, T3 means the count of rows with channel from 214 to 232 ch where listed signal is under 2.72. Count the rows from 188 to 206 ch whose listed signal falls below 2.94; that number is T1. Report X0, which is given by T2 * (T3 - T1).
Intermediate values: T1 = 9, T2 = 0.22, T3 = 0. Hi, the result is -2.0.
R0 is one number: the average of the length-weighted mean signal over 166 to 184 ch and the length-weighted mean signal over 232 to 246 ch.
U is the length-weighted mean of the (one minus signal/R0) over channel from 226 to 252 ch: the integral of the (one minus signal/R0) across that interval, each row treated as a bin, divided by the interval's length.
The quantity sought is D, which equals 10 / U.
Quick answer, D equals -163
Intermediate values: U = -0.06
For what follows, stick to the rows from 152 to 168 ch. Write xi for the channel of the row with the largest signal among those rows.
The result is 155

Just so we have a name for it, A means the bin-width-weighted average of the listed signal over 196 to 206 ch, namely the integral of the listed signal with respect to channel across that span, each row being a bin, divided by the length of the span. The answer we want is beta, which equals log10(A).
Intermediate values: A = 2.75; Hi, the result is 0.439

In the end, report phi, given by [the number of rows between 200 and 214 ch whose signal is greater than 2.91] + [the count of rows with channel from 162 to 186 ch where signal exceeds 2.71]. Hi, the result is 6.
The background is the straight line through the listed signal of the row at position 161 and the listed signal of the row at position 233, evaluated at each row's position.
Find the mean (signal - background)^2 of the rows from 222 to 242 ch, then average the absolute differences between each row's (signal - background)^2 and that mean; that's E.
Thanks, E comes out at 0.021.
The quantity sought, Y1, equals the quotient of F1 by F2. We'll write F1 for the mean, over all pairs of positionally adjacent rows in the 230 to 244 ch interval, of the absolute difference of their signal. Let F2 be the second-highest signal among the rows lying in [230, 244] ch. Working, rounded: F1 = 0.16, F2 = 3.11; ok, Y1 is 0.050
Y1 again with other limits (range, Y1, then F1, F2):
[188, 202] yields 0.044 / 0.12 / 2.717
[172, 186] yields 0.027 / 0.07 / 2.666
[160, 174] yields 0.051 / 0.14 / 2.82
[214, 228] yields 0.023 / 0.07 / 3.063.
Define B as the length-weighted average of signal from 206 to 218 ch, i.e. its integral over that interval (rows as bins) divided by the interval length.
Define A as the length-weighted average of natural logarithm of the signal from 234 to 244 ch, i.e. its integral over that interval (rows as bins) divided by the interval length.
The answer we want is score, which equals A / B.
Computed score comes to 0.38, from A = 1.134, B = 2.95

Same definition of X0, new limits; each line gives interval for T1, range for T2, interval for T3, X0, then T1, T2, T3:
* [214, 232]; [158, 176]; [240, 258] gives -0.7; 2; 0.33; 0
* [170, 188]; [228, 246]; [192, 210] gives -5.0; 9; 1.00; 4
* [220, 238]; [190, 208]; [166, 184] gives 1.7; 3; 0.33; 8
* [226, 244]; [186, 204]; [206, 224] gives -0.3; 3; 0.11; 0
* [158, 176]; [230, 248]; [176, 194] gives 0.0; 9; 1.00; 9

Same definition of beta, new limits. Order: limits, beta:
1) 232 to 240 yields 0.479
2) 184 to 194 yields 0.384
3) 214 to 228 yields 0.480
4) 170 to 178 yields 0.428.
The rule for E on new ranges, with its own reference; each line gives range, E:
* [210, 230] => 0.010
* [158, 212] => 0.055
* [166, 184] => 0.044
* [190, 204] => 0.058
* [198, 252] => 0.013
